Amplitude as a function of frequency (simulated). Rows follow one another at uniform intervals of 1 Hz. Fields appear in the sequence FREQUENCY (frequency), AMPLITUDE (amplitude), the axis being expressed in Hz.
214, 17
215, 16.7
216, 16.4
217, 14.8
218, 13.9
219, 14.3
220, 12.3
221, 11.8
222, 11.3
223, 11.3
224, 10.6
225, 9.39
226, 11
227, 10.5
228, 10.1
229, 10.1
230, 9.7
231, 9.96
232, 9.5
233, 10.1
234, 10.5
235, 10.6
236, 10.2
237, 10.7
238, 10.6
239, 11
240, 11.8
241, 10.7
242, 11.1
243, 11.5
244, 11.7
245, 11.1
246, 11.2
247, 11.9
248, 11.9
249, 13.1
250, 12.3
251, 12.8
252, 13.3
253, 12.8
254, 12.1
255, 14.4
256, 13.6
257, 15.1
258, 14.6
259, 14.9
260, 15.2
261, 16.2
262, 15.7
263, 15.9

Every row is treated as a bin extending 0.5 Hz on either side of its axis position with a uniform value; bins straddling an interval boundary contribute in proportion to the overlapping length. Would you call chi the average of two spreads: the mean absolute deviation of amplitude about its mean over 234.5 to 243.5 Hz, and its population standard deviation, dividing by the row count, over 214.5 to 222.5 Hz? 1.14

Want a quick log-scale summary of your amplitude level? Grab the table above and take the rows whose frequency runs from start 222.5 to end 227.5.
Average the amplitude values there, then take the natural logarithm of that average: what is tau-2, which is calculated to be 2.36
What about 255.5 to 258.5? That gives 2.67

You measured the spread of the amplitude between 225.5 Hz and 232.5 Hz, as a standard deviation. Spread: 0.5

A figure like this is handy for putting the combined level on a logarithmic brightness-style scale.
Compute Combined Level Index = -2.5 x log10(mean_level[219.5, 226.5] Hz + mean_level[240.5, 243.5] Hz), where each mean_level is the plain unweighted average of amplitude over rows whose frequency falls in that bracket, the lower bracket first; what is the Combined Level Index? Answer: -3.37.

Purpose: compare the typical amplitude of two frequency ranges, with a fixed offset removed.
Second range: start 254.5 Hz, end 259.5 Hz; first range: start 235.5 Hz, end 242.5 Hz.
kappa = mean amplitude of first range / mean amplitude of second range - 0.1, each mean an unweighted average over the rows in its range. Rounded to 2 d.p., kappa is 0.65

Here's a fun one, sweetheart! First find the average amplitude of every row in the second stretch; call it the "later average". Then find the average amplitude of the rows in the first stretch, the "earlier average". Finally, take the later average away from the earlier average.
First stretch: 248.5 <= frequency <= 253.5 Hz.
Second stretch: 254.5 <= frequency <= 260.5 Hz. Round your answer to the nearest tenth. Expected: -1.8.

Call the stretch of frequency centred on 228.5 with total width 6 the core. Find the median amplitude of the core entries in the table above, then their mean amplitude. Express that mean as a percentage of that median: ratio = 101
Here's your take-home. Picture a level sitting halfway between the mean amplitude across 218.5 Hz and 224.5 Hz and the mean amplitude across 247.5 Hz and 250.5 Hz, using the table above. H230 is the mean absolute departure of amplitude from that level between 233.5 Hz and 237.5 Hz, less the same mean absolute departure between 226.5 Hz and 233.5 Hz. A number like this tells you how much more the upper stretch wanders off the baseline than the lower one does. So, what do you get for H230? -0.5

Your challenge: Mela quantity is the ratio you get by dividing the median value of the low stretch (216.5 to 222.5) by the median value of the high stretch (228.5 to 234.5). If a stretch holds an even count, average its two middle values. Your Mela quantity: 1.31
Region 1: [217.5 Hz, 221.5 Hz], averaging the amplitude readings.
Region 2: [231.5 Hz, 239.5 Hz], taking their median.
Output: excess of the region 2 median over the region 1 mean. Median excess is -2.5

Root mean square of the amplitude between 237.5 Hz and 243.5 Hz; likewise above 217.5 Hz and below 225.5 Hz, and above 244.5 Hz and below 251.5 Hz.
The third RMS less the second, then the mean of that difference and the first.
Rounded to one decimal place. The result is 5.6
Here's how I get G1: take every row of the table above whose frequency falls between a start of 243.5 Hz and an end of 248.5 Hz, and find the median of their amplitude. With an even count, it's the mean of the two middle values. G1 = 12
